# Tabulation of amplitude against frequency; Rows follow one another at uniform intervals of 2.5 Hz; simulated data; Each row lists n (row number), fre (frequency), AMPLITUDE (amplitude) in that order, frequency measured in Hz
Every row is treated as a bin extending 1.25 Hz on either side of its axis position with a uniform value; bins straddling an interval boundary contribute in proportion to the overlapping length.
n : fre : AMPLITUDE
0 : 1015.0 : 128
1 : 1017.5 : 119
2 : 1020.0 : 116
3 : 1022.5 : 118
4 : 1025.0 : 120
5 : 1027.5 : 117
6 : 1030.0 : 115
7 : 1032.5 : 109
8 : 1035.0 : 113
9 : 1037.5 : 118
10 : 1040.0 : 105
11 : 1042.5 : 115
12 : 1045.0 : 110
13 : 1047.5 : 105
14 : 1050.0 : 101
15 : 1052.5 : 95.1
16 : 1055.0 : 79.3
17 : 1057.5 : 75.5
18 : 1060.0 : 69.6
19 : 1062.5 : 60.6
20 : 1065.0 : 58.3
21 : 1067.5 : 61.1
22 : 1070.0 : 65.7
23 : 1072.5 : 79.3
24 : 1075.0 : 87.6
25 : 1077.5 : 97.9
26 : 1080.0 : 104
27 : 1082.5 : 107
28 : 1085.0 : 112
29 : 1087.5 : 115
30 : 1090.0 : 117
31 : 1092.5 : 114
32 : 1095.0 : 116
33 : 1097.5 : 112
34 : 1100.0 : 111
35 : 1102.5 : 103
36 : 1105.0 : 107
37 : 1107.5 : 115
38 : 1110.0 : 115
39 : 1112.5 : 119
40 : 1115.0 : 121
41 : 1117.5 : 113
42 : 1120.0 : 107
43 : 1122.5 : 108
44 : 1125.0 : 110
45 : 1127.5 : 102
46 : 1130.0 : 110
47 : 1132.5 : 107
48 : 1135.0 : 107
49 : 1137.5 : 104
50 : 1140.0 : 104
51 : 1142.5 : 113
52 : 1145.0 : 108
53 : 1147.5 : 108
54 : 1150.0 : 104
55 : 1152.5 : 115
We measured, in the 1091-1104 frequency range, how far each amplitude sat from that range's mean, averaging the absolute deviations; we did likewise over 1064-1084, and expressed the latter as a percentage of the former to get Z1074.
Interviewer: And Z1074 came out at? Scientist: 491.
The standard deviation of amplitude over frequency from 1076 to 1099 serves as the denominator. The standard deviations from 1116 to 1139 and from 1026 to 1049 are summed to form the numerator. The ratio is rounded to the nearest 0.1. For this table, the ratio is 1.3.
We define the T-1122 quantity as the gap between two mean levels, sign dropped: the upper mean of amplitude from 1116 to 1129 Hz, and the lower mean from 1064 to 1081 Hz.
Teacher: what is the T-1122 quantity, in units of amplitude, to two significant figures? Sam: 29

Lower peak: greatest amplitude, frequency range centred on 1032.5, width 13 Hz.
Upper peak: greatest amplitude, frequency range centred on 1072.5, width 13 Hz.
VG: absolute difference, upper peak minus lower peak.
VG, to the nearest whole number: 20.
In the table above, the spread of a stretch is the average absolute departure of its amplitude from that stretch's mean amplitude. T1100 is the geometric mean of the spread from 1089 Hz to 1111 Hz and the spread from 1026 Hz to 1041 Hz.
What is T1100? 3.7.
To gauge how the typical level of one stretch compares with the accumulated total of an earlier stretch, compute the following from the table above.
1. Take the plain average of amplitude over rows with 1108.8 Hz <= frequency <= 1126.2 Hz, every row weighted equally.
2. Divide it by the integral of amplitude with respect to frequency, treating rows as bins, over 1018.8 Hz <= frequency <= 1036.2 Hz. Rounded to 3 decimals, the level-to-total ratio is 0.056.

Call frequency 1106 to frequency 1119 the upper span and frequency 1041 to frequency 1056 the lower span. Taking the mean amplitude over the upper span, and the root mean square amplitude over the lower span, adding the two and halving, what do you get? 109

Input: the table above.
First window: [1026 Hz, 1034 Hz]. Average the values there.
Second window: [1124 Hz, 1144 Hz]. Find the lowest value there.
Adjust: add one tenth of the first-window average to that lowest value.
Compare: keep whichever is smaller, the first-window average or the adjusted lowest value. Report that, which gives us 113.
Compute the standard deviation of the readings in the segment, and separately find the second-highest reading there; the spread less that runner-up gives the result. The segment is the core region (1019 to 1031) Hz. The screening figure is -116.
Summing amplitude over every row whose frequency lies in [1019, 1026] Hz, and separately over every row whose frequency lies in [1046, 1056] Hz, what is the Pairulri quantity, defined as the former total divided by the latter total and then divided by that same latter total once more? 0.0024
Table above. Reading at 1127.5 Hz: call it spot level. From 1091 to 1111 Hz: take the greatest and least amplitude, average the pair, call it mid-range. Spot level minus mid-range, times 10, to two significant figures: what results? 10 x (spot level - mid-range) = -75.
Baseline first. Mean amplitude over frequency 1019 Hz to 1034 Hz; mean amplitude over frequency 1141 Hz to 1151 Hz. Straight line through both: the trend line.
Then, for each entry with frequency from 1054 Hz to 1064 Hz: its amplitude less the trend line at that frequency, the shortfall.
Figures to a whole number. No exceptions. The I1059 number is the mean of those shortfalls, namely -43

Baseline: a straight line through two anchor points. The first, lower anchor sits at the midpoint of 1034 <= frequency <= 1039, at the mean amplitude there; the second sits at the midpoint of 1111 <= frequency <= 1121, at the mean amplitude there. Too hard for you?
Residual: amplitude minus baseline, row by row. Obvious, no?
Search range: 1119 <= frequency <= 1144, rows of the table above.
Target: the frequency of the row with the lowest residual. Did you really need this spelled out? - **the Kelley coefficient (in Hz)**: 1127.5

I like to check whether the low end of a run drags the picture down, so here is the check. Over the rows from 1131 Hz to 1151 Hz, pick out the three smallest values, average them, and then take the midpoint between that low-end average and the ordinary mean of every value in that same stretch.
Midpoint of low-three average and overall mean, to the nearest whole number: 105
